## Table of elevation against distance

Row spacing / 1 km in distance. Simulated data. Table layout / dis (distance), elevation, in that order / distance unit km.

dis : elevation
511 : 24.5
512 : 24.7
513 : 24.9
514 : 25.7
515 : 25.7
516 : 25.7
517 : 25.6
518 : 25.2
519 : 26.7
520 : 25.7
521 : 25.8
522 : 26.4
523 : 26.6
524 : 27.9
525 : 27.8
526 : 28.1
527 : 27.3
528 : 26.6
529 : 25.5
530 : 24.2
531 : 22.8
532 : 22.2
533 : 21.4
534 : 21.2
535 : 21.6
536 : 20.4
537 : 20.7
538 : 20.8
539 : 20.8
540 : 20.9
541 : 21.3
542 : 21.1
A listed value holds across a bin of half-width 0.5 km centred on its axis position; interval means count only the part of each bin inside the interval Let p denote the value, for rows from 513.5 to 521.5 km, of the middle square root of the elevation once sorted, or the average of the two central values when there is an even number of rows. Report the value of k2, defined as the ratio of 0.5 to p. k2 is 0.099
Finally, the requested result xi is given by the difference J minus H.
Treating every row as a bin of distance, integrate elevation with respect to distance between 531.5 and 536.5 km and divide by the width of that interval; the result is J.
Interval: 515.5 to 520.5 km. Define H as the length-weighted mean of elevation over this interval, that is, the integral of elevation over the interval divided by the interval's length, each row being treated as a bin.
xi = -4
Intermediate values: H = 25.8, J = 21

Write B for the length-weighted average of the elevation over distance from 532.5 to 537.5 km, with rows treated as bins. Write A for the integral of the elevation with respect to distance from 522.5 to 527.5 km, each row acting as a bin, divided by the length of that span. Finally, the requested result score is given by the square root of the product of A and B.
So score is 24.1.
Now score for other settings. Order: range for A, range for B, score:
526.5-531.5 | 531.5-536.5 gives 23.2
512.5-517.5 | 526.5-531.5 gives 25.4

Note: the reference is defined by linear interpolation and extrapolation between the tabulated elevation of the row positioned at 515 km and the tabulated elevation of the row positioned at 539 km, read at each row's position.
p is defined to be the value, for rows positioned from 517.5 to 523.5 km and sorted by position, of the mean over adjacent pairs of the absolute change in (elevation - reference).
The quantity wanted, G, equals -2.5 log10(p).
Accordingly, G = 0.24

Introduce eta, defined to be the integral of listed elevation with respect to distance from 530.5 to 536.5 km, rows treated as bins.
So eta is 130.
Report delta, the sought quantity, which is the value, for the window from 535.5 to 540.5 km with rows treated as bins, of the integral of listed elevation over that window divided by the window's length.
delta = 21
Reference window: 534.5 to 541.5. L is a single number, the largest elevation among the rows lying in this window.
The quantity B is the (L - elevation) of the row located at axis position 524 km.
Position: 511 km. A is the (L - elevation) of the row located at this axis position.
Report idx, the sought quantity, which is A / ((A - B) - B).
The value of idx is -0.30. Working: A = -2.9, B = -6.3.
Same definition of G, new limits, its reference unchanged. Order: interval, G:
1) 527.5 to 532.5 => 0.12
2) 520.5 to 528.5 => 0.50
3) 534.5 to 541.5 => 0.78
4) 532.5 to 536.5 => 0.68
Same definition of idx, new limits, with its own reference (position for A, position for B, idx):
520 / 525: -0.49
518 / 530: -2.25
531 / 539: 0.43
